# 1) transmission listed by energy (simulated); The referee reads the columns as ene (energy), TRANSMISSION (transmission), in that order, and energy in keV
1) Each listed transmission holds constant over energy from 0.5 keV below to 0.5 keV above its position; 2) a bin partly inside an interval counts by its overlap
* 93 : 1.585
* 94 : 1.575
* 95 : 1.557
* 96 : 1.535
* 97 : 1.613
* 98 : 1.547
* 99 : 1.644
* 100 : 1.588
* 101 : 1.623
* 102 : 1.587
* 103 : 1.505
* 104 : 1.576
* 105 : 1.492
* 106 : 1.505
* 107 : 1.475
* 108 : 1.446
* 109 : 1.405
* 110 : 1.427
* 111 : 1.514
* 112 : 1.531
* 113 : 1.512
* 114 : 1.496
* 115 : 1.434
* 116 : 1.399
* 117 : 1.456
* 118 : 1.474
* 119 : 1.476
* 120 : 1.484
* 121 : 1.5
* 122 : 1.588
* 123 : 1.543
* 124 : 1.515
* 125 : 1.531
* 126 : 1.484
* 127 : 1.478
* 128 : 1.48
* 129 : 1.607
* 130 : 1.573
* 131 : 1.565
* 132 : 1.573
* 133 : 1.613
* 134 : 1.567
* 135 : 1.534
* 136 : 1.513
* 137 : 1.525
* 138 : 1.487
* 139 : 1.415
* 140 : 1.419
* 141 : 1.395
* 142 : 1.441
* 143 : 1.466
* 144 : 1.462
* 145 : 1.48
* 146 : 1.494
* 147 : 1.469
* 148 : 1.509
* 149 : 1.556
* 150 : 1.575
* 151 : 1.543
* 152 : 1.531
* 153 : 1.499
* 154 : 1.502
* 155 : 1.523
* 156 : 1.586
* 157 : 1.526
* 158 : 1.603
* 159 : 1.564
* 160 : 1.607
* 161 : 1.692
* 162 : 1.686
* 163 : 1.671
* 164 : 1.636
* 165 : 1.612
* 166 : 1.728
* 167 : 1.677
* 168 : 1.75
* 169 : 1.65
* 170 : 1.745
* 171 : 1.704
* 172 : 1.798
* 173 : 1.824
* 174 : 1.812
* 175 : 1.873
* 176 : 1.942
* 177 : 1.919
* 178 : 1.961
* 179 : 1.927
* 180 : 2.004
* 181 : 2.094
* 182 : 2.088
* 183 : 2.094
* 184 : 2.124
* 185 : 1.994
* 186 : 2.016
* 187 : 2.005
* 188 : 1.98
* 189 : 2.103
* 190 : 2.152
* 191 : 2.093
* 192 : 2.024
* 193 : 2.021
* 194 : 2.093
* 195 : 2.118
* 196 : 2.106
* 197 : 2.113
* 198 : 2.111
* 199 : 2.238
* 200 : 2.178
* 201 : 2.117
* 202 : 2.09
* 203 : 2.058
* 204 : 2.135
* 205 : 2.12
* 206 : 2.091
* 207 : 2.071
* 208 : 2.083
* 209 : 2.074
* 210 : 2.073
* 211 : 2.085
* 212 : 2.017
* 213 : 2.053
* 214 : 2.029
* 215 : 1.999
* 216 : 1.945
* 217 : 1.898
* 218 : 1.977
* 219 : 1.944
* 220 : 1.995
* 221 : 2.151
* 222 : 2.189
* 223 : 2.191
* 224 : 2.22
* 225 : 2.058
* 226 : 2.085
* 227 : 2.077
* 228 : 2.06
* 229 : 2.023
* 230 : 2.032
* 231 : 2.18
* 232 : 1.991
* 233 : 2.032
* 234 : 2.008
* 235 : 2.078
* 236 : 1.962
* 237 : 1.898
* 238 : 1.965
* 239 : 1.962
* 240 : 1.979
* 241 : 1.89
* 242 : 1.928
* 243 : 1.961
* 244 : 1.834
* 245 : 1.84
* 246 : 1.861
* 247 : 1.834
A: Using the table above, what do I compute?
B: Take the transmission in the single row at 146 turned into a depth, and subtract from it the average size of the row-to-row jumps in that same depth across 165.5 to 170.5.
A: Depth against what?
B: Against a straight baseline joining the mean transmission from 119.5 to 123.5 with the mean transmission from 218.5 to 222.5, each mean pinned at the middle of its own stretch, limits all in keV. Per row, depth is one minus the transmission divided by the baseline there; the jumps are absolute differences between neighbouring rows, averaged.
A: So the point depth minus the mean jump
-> 0.06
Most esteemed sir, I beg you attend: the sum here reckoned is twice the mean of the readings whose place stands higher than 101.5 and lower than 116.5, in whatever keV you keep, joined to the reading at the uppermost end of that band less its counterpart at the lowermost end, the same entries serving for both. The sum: 2.79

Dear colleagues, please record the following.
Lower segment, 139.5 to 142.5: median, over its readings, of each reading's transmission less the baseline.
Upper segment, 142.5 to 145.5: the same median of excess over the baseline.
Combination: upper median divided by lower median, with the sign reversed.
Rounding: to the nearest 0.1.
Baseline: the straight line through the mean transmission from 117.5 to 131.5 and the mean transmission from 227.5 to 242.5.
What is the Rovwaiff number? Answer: -0.8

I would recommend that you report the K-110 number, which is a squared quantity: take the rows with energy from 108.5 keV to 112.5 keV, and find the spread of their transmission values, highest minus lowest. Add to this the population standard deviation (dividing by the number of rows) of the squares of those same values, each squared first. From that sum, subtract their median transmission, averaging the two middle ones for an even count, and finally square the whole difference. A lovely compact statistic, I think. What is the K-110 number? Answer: 1.41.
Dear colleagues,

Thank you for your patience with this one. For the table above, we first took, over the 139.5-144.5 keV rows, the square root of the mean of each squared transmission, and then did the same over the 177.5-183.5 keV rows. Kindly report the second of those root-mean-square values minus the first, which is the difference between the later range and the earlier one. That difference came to 0.59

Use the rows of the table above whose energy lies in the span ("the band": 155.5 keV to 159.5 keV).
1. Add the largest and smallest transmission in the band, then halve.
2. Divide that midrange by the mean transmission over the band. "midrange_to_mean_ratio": 1.00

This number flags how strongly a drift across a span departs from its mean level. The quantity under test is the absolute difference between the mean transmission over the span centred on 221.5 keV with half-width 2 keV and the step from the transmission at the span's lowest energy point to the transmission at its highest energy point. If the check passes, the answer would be 1.94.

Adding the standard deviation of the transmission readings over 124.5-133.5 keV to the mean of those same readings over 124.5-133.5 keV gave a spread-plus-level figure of 1.60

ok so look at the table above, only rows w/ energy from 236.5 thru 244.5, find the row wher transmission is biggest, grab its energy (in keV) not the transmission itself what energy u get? 240 keV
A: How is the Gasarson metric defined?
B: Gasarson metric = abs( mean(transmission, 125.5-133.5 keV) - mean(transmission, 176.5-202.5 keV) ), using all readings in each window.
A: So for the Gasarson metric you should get 0.52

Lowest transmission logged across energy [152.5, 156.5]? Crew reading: 1.499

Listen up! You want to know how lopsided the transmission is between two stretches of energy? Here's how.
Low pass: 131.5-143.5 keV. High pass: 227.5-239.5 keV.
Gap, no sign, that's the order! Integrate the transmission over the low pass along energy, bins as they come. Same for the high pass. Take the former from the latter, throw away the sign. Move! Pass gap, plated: 6.2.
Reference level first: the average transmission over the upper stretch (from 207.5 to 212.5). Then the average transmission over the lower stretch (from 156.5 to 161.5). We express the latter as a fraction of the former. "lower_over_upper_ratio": 0.774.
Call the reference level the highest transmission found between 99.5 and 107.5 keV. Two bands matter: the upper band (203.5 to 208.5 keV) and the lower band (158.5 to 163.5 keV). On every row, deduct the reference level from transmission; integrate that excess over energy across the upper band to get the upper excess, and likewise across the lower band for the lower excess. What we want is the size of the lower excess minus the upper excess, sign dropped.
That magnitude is 2.3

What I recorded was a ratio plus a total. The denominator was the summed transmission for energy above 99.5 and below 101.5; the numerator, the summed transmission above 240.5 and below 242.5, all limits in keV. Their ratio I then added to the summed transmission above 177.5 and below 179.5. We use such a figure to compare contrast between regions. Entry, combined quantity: 5.08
